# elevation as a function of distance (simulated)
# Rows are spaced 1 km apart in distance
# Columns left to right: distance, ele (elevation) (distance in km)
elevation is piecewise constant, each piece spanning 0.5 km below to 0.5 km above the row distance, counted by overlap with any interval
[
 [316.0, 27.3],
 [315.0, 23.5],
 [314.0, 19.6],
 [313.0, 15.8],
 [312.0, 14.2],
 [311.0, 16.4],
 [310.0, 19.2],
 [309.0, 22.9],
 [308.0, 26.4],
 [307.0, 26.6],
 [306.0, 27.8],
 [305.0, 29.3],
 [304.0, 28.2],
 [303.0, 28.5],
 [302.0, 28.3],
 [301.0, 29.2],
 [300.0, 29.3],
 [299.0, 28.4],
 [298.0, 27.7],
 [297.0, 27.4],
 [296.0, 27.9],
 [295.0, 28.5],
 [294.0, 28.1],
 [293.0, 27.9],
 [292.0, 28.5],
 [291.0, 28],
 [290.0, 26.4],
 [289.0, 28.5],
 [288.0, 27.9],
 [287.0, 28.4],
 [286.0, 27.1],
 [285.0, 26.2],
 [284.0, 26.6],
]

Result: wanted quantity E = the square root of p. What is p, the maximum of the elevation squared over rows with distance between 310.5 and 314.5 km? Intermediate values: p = 384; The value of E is 19.6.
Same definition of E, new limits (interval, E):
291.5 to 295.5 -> 28.5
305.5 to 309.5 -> 27.8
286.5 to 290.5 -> 28.5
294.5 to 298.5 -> 28.5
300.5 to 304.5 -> 29.2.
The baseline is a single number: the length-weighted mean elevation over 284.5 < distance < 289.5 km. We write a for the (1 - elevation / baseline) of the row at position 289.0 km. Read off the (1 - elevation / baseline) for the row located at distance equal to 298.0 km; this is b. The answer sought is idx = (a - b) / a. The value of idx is 1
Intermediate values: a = -0.032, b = -0.003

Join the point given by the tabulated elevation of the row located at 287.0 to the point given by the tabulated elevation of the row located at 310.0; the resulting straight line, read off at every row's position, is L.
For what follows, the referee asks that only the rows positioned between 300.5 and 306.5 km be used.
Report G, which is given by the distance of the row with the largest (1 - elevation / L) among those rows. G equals 302.0 km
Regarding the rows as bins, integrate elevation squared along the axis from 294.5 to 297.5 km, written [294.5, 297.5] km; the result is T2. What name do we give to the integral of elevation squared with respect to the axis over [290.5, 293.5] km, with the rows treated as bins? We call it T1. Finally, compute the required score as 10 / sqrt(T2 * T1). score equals 0.004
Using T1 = 2375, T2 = 2341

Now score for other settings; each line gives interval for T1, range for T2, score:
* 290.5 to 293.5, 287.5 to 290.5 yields 0.004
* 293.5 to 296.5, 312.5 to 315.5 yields 0.006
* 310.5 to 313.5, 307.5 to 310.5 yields 0.009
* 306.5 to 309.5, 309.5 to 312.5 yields 0.008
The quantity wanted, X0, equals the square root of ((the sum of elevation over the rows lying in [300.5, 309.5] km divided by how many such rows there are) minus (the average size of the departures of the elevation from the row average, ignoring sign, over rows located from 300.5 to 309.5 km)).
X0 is 5.10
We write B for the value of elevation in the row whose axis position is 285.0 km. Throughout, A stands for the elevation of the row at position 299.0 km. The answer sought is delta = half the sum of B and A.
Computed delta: 27.3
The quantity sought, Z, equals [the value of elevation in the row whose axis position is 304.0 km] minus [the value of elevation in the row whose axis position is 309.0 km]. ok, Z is 5.3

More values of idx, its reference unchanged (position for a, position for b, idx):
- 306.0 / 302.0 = -3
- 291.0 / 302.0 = -1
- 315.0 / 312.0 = -2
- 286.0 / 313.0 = -22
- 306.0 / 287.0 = -3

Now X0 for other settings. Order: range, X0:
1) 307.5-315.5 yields 4.05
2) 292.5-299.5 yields 5.26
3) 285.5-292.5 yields 5.22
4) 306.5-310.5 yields 4.59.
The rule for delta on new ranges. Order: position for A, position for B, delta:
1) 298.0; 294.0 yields 27.9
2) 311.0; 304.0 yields 22.3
